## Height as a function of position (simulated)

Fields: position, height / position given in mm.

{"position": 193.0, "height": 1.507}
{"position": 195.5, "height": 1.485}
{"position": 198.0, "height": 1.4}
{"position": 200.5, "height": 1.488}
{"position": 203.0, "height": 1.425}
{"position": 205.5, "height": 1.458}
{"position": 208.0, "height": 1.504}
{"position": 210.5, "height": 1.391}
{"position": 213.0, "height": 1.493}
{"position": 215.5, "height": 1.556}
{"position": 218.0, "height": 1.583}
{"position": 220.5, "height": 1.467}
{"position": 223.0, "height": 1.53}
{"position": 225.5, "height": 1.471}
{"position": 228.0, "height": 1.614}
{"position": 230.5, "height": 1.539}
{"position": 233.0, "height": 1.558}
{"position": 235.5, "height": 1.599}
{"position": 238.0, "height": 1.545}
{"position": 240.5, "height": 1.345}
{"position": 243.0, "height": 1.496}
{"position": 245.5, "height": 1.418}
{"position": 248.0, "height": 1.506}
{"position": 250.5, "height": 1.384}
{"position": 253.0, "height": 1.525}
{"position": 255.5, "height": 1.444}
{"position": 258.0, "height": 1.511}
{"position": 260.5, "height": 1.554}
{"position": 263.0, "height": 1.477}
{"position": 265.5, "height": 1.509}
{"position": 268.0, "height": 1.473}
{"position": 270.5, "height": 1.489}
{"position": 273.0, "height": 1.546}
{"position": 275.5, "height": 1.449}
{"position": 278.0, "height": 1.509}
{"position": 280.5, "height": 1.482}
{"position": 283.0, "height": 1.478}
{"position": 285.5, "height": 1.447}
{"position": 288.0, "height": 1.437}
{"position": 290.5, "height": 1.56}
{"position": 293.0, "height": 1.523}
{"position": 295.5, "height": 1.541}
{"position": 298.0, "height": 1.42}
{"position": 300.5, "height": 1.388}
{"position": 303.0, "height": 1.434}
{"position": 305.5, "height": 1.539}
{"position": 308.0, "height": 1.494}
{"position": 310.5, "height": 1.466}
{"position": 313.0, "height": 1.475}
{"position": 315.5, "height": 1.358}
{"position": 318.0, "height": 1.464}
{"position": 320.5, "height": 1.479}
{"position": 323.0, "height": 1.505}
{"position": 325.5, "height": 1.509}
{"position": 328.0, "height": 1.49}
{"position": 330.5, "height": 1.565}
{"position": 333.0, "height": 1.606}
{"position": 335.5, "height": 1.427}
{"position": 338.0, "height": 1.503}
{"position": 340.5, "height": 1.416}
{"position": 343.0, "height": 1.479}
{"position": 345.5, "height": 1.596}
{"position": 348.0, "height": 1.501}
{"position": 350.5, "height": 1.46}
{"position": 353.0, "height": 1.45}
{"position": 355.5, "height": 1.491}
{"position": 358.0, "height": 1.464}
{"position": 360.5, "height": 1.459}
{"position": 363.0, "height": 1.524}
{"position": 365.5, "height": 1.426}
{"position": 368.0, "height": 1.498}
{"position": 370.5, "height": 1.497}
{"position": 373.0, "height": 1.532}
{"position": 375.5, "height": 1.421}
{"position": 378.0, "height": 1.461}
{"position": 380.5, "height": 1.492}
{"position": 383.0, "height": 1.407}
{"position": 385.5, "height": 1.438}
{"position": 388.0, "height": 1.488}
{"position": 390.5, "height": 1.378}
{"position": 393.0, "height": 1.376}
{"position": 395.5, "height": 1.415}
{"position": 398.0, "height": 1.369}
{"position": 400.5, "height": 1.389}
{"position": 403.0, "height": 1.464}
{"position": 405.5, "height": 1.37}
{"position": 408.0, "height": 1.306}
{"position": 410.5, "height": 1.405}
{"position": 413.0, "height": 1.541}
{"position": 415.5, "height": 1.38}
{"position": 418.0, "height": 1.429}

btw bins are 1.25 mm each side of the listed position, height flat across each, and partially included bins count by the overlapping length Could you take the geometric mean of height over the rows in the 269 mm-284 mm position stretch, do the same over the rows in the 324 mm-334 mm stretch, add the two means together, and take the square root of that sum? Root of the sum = 1.74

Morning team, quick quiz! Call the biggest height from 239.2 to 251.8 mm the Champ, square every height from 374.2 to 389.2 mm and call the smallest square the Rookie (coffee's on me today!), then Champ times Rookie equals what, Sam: 2.98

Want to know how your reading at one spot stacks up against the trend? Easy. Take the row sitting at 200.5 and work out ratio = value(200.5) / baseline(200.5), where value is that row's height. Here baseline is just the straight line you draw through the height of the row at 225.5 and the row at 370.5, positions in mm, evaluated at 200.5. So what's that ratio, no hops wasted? 1.01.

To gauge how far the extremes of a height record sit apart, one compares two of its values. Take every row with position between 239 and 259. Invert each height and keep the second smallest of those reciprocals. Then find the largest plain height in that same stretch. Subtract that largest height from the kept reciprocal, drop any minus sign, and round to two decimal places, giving 0.86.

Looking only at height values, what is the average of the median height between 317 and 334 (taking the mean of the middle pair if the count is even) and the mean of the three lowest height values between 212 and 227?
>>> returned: 1.49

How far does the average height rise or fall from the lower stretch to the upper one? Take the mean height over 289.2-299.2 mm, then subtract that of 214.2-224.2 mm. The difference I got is -0.023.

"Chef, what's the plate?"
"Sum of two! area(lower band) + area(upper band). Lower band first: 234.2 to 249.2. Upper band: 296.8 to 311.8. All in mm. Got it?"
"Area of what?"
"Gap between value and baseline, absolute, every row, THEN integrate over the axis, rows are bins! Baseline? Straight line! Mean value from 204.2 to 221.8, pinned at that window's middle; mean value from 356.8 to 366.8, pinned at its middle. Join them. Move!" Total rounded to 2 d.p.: 1.72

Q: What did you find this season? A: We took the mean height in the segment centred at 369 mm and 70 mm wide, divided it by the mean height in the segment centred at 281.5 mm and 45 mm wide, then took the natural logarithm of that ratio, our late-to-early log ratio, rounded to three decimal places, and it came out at -0.018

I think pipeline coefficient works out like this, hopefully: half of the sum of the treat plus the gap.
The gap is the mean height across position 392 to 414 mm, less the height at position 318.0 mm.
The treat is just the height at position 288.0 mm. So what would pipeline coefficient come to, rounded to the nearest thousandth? 0.688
